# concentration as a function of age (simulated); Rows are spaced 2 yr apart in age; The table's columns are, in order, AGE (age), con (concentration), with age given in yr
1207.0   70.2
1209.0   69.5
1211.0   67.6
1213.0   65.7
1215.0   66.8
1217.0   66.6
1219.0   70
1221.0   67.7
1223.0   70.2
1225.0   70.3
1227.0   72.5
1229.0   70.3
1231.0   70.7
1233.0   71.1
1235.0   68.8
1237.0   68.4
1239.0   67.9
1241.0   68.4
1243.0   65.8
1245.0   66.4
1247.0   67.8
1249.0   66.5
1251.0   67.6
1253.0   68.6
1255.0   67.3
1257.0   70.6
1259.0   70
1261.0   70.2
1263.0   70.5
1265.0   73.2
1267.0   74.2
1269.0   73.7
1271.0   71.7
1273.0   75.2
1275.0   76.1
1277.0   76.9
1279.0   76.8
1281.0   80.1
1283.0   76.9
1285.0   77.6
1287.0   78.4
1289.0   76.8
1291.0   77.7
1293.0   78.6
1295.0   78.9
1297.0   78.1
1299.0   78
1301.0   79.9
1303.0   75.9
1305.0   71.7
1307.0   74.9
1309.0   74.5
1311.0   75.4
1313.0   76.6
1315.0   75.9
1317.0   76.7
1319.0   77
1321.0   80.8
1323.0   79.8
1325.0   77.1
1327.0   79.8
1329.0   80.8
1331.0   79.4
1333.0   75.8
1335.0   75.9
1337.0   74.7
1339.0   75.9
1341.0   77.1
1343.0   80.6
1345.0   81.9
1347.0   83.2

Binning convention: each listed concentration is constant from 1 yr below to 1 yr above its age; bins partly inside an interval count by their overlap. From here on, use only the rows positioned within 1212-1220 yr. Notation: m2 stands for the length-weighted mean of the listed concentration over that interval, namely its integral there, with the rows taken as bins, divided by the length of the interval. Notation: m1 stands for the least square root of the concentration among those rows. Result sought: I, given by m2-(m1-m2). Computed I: 126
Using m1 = 8.11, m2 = 67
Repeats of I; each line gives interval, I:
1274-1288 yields 146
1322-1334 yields 149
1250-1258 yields 129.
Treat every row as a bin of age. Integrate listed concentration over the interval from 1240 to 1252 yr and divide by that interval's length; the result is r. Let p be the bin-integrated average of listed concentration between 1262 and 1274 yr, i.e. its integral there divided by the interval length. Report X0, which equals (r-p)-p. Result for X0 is -79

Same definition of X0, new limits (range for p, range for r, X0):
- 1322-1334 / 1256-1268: -86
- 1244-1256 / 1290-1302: -56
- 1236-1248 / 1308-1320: -59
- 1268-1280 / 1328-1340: -73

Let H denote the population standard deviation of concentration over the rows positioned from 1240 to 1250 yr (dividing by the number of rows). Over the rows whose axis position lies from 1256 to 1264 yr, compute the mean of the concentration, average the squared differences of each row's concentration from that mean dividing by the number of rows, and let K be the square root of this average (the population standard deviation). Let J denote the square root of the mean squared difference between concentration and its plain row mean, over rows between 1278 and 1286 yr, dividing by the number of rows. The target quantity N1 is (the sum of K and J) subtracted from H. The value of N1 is -0.61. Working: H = 1.0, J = 1.34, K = 0.24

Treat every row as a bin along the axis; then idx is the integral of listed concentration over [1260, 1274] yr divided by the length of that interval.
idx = 73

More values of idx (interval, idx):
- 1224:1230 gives 71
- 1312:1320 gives 77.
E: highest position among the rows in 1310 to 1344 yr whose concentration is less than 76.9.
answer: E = 1339.0 yr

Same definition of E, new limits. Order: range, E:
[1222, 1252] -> 1251.0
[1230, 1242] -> 1241.0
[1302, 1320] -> 1317.0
